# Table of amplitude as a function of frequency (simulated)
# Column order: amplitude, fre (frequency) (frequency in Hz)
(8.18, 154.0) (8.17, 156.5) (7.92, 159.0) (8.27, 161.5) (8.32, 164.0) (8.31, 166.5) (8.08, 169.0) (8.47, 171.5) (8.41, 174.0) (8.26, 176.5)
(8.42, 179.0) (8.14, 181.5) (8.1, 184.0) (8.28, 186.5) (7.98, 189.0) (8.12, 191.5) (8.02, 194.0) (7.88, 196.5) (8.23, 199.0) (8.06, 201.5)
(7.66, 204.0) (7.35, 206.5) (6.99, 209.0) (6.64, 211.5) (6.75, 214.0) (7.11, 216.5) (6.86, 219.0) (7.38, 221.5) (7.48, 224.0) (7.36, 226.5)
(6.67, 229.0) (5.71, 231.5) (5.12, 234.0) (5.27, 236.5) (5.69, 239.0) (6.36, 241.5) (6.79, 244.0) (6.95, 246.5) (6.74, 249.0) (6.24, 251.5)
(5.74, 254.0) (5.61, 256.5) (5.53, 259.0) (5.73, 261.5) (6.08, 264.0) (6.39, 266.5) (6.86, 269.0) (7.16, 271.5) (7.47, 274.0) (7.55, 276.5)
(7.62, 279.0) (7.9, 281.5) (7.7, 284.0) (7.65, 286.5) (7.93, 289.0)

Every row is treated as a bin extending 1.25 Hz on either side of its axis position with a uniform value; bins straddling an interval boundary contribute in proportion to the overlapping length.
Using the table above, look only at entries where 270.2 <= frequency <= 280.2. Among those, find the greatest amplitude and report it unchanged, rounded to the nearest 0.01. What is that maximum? 7.62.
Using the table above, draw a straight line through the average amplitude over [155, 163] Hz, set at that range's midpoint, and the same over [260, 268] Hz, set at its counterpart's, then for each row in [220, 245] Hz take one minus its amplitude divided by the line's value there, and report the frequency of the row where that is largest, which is 234.0 Hz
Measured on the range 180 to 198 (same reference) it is 189.0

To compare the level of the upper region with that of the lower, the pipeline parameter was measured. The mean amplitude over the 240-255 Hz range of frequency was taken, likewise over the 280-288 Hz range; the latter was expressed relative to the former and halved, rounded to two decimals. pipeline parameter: 0.60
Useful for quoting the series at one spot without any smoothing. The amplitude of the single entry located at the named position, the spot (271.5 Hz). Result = 7.16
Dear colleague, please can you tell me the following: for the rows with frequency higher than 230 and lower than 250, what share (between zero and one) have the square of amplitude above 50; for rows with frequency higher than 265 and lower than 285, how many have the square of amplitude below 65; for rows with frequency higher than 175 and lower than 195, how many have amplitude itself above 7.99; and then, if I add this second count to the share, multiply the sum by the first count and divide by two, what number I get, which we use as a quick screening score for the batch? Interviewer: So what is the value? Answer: 28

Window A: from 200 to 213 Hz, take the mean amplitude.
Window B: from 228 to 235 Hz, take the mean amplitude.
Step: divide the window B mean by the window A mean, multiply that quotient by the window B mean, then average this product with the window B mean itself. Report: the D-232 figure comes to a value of 5.2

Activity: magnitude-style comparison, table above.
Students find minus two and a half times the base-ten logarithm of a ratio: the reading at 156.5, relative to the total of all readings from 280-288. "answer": 1.1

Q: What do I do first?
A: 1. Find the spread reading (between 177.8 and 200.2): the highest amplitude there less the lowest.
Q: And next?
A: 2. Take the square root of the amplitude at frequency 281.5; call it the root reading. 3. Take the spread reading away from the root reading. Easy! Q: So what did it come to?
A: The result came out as 2.3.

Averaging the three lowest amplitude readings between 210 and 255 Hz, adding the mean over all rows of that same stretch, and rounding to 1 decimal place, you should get 11.9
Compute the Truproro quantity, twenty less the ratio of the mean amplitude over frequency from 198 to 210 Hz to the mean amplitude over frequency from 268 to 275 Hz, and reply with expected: 18.9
